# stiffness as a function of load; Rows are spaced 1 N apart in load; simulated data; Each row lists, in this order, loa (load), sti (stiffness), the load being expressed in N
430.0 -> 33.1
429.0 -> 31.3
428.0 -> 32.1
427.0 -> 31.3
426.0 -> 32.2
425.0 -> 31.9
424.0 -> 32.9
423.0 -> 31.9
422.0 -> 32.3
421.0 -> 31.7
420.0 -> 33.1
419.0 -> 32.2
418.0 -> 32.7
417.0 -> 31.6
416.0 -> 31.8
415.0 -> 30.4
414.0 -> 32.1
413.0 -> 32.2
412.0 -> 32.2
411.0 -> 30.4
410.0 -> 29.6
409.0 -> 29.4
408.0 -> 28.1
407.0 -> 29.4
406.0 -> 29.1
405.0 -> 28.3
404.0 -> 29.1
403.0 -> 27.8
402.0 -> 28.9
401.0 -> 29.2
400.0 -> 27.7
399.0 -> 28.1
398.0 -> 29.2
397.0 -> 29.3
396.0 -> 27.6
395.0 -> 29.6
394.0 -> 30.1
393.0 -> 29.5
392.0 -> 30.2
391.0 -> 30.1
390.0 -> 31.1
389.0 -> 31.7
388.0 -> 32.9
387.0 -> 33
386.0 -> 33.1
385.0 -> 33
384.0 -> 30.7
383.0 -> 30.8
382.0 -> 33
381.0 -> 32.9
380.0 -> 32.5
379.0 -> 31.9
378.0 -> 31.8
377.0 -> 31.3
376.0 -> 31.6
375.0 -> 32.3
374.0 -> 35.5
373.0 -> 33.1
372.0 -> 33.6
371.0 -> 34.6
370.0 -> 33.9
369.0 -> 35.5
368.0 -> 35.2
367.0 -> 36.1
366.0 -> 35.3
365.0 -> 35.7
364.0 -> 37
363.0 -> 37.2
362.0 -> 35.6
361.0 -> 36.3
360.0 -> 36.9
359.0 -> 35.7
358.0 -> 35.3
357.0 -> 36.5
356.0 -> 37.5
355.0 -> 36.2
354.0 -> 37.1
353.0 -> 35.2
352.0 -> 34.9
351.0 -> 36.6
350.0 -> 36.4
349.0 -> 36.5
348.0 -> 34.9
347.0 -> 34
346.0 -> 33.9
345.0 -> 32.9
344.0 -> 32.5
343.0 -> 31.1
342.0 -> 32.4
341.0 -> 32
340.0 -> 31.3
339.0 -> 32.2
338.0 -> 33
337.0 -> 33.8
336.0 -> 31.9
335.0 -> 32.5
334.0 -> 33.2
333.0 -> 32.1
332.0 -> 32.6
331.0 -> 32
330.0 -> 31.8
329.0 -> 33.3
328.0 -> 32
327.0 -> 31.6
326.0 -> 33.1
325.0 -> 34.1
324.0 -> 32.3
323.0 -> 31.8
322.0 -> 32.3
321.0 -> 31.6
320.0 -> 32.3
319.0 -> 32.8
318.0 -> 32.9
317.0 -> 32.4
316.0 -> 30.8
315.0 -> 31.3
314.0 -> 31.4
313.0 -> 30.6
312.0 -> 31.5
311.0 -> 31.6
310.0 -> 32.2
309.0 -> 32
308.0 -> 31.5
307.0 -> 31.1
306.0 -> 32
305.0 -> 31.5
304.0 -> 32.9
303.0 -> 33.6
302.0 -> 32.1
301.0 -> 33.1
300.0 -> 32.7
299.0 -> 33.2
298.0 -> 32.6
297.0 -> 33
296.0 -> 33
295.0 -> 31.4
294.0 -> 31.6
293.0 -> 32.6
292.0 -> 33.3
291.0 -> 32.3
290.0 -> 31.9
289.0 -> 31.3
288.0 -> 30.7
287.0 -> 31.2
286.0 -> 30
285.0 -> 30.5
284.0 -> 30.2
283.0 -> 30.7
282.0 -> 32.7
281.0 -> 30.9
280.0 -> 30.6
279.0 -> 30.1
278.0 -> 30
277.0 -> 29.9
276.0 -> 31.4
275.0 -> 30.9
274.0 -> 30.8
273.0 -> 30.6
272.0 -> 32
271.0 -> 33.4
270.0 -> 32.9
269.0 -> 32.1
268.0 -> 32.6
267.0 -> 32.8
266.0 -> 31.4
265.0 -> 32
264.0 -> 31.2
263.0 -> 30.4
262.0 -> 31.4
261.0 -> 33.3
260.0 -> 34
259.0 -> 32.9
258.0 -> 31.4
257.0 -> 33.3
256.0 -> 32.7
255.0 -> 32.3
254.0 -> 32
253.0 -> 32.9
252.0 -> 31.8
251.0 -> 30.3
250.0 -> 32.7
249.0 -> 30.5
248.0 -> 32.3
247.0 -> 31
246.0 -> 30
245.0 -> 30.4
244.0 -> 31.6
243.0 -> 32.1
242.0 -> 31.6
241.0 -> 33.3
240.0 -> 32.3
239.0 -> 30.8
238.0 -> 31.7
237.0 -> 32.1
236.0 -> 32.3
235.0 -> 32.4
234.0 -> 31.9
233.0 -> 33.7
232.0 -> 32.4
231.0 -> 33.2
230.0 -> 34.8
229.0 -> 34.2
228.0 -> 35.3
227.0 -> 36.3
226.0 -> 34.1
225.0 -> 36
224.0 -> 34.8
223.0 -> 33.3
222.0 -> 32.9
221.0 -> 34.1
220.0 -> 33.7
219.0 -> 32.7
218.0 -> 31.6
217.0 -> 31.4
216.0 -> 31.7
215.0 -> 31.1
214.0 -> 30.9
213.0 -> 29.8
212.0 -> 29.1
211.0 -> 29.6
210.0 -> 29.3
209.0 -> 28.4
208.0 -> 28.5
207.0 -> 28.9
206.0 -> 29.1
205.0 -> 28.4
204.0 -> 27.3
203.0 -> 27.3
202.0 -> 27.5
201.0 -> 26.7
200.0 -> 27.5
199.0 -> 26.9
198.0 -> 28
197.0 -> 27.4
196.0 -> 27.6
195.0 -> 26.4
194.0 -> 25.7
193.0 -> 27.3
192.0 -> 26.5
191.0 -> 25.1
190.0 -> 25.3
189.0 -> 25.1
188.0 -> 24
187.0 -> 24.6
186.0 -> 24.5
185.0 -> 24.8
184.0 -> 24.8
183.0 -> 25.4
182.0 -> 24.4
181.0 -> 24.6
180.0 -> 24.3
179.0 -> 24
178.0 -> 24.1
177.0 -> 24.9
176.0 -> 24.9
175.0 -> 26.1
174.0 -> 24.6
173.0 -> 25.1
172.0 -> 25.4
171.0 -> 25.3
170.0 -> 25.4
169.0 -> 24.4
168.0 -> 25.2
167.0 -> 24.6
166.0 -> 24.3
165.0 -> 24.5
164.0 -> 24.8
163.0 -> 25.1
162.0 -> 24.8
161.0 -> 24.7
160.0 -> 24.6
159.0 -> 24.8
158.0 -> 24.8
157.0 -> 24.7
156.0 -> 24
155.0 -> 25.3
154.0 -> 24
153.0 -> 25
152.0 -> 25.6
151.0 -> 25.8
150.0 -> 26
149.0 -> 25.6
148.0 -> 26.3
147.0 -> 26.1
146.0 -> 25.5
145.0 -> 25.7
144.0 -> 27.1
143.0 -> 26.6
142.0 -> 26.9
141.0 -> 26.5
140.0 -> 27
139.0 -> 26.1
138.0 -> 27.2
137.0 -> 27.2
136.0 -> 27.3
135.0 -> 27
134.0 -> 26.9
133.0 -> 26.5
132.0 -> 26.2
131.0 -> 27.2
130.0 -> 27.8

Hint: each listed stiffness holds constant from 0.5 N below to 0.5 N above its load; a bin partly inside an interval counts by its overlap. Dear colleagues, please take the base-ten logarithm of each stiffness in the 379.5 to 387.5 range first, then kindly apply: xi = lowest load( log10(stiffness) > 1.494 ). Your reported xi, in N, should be 380.0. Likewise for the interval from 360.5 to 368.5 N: 361.0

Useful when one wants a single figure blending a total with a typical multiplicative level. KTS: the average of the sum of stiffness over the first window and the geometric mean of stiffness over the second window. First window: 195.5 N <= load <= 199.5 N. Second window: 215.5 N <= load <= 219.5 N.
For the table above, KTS 71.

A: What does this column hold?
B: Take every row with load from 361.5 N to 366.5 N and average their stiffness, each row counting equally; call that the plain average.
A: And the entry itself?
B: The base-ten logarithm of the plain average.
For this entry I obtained 1.56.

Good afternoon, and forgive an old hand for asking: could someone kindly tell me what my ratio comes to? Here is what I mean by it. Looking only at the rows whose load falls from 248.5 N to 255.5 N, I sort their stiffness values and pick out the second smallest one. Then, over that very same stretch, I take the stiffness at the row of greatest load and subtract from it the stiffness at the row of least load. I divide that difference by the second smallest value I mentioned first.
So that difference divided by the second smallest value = 0.059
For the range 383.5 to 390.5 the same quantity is 0.013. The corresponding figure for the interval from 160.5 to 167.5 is -0.004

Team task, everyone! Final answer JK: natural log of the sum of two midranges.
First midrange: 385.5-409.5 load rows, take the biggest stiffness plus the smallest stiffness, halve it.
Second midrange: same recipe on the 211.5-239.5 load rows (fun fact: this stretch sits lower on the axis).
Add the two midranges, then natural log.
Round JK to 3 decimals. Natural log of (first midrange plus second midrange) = 4.144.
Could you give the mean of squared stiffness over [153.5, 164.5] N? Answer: 610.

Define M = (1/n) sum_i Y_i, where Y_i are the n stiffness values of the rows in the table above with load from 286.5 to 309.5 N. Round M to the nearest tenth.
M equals 32.2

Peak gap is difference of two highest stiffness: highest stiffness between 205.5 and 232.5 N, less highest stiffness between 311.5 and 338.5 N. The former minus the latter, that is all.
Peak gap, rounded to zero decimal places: 2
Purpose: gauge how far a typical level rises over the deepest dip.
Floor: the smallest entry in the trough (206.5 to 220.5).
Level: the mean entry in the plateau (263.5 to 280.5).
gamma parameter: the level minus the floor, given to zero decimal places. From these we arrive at 3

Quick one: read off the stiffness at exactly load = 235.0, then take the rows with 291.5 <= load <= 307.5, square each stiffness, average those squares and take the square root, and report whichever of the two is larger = 32.5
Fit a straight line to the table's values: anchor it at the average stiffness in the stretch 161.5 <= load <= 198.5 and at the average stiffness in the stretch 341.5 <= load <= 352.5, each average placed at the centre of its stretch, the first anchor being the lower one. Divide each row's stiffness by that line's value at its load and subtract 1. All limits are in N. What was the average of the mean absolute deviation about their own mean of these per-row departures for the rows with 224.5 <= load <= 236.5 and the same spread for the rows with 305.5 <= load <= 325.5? 0.034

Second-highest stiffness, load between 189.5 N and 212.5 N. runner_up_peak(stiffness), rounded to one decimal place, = 29.3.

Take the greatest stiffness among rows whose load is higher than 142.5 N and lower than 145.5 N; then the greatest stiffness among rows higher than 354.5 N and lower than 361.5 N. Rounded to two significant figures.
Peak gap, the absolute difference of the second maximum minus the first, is 10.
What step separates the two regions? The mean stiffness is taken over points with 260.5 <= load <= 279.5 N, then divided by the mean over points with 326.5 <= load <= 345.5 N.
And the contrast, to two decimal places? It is 0.98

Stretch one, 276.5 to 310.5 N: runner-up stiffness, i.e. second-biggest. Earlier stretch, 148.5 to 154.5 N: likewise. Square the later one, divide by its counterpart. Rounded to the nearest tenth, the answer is 43.0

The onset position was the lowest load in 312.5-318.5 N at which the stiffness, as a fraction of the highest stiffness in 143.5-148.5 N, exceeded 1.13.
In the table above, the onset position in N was 314.0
